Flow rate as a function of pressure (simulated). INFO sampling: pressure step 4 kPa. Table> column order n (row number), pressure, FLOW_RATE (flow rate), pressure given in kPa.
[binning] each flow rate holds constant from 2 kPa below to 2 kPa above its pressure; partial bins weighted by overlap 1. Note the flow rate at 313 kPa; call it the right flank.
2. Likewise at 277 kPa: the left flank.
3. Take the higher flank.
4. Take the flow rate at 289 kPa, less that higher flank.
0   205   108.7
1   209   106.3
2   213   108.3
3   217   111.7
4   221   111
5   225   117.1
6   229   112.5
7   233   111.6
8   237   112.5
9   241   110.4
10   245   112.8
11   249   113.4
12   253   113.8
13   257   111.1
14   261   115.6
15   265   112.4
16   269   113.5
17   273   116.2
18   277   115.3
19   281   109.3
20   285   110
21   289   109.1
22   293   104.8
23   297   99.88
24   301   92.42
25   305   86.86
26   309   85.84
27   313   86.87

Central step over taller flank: -6.2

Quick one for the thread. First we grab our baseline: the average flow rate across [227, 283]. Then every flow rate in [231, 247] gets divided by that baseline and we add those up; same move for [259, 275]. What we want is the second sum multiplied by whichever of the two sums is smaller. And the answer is 16.1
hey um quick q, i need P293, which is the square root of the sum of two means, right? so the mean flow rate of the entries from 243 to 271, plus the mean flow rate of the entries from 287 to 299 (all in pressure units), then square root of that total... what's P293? 14.8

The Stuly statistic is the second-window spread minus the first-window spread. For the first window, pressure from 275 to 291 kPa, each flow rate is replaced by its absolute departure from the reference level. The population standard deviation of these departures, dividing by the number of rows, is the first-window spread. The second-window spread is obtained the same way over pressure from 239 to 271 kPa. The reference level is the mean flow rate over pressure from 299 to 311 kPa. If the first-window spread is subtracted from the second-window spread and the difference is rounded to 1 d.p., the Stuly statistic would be -1.0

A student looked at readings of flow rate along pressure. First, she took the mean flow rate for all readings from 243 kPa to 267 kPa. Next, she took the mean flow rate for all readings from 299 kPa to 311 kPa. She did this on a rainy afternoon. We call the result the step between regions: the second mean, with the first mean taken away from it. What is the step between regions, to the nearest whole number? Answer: -25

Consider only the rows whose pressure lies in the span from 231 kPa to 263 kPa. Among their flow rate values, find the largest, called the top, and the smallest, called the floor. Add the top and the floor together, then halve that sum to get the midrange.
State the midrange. 113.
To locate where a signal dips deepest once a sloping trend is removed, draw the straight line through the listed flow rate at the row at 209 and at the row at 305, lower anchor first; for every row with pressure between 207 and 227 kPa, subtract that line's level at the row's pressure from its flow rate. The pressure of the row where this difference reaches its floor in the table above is 209 kPa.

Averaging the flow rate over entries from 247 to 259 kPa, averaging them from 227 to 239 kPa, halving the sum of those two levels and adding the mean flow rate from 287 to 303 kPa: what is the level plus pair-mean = 214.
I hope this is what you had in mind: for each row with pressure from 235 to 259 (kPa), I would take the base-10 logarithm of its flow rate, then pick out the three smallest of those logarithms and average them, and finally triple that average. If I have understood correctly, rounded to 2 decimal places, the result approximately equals 6.14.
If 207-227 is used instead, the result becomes 6.11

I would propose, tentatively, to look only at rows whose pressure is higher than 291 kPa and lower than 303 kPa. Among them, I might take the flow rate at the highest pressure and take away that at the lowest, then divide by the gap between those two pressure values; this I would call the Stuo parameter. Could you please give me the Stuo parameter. -1.5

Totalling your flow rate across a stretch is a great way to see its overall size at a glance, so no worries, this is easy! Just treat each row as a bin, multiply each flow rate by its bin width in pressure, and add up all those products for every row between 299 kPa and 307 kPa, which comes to 717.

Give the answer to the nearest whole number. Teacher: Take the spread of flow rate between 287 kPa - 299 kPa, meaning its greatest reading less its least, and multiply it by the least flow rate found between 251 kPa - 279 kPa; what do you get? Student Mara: 1024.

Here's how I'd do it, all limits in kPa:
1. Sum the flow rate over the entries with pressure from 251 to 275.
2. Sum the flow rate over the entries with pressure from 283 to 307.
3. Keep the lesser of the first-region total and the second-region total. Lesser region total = 603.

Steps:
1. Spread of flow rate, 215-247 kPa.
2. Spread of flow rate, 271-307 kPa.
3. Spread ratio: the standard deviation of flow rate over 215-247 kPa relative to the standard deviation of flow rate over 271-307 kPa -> 0.20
